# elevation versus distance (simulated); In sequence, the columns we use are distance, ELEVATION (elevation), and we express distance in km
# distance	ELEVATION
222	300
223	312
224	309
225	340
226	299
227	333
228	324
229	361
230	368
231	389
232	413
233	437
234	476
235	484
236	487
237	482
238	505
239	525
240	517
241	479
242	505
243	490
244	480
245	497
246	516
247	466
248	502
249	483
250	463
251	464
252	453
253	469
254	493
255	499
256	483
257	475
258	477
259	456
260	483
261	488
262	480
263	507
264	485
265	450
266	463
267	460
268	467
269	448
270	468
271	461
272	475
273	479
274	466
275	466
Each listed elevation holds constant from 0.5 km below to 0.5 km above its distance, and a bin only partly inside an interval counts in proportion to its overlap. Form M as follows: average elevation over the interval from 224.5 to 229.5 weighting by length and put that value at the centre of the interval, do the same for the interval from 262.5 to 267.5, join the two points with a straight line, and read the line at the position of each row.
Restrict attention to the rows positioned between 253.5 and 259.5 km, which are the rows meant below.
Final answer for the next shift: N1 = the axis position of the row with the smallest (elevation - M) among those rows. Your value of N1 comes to 259 km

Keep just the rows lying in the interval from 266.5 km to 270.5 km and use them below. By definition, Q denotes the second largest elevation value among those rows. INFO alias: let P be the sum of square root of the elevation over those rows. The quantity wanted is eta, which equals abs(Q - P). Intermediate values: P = 85.9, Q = 467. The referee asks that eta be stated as 381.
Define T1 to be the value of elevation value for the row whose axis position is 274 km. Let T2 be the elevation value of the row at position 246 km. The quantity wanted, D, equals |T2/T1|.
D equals 1.1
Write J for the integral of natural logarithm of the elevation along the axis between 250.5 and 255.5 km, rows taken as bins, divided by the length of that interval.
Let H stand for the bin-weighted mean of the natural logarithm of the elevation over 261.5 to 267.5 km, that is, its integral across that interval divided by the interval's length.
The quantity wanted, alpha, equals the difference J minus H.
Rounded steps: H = 6.16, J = 6.2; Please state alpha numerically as 0.0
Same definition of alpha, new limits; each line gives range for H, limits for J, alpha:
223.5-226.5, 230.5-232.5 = 0.2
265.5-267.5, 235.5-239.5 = 0.1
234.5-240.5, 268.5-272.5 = -0.1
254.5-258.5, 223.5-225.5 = -0.4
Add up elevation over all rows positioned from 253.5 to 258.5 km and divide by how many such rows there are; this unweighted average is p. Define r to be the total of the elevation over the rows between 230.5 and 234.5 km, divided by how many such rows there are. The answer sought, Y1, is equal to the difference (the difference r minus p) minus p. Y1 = -542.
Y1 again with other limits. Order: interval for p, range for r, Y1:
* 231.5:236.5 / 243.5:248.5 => -427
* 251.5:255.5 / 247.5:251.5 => -479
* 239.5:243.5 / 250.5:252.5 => -537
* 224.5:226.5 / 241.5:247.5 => -147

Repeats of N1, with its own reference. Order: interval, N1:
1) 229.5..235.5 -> 230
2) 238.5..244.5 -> 244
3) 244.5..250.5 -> 250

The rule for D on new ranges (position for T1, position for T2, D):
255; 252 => 0.9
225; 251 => 1.4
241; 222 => 0.6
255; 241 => 1.0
